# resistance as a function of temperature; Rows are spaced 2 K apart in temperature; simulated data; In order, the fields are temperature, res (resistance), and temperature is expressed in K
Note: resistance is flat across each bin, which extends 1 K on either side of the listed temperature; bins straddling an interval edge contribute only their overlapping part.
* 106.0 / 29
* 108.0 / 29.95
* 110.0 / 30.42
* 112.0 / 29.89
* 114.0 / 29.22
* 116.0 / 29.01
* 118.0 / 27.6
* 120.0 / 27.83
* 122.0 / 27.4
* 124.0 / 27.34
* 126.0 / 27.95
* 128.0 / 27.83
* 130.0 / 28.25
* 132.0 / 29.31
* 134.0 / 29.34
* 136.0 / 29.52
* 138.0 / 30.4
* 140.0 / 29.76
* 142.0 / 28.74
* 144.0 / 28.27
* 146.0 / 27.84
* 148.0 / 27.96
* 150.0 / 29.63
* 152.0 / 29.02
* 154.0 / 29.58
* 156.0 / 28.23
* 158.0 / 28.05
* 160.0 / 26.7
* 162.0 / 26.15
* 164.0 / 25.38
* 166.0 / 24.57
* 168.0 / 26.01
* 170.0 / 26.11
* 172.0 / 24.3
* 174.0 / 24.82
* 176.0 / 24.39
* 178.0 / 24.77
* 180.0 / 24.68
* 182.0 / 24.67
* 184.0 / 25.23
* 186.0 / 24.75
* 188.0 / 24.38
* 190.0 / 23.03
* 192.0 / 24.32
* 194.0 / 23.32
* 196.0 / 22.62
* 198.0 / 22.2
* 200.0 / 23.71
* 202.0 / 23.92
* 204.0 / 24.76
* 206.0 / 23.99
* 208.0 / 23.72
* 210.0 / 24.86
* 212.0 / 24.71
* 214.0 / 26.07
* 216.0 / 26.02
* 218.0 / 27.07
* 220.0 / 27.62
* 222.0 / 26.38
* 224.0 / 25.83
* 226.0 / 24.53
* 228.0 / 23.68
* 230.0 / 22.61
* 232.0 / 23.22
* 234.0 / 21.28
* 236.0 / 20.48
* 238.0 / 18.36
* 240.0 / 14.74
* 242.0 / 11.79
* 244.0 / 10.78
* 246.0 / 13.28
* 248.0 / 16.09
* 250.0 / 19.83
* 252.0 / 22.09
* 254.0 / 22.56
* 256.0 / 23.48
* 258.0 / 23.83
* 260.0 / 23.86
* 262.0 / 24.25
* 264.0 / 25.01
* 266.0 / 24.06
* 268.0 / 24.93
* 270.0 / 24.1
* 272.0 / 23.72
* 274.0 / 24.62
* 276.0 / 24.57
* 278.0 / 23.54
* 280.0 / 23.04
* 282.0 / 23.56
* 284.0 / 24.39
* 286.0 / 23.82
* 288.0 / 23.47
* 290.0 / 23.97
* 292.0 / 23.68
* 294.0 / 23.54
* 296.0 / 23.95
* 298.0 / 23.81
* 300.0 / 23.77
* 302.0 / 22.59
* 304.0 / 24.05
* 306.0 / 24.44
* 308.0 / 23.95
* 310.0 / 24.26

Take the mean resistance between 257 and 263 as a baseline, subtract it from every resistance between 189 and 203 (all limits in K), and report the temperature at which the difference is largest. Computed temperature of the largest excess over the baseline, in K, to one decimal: 192.0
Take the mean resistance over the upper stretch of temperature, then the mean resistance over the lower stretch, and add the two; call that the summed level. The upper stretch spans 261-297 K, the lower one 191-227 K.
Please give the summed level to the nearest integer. 49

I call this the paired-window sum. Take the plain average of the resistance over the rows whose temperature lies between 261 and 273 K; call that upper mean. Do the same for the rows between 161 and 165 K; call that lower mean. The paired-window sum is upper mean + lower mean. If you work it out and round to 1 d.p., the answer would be 50.1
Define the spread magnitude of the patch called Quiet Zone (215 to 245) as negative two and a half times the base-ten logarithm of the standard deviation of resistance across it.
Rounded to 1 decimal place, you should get -1.8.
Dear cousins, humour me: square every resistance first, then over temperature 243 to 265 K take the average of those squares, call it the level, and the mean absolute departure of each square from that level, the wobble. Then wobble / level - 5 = -4.66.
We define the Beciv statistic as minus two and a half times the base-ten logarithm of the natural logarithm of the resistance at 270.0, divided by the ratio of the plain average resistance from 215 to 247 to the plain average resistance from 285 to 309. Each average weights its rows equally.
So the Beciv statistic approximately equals -1.39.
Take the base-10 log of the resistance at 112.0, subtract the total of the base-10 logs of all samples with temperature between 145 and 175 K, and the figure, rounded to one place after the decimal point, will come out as -20.0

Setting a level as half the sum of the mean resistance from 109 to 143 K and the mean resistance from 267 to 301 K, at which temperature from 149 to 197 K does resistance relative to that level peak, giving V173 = 150.0 K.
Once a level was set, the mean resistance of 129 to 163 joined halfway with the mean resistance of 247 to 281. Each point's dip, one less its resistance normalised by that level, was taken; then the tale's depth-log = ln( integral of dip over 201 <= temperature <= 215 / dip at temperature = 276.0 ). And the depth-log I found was 2.6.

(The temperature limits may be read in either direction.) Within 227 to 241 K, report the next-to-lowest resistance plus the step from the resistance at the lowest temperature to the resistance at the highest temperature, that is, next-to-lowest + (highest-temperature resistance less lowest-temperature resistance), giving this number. 9.4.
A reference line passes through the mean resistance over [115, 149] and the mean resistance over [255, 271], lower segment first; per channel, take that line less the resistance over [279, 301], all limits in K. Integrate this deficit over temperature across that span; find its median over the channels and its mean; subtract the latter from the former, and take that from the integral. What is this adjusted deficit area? -9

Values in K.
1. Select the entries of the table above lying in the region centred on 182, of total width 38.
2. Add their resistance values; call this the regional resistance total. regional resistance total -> 463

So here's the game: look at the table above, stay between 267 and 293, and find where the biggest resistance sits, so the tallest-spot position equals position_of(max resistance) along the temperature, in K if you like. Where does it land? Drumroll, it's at 268.0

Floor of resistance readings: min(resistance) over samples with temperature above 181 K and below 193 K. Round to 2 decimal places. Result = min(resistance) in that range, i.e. 23.03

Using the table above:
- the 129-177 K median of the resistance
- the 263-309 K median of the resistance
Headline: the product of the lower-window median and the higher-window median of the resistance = 674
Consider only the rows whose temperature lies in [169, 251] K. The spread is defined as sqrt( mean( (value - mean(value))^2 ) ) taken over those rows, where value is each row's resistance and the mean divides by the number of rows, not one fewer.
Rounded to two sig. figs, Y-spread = 4.0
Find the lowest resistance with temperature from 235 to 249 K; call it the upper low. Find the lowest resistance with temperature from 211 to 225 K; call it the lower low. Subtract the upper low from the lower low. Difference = 14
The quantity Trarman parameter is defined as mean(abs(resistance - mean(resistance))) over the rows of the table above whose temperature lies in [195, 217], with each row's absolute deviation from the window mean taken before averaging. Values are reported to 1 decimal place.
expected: 1.0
